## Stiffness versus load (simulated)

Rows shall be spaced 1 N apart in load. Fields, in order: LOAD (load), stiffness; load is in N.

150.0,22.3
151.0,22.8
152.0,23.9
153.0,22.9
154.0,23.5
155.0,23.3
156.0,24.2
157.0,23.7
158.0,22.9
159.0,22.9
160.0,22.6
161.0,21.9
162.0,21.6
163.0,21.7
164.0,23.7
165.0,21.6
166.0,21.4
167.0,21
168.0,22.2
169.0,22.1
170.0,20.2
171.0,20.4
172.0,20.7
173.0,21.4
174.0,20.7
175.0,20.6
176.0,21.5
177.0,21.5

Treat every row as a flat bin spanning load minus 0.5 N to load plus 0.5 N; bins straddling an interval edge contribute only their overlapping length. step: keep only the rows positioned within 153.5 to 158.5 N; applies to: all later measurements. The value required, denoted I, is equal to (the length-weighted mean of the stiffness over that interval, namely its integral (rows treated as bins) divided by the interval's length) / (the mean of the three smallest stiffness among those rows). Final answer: 1.01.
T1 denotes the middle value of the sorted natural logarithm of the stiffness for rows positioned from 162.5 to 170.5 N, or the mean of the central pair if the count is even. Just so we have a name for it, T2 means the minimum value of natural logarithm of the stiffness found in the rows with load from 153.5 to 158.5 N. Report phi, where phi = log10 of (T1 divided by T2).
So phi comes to -0.008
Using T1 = 3.08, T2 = 3.13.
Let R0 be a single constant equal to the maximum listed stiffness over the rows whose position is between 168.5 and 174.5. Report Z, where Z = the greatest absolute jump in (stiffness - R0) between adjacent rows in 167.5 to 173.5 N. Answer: 1.90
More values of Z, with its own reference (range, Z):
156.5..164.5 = 2.00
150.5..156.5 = 1.10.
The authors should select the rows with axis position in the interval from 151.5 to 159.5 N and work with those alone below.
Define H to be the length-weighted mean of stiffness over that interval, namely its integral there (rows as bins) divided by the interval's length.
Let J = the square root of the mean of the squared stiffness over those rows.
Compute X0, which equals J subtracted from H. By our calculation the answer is -0.0047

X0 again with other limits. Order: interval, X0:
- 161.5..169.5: -0.0133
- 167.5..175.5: -0.0123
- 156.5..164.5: -0.0135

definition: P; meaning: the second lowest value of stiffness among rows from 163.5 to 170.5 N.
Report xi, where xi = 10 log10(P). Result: 13.2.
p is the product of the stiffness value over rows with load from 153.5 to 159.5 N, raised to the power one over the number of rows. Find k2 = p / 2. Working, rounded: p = 23.4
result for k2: 11.7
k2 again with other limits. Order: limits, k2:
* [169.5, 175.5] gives 10.3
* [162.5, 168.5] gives 11.0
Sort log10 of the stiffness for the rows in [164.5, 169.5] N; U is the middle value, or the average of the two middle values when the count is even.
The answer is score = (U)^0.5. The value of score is 1.16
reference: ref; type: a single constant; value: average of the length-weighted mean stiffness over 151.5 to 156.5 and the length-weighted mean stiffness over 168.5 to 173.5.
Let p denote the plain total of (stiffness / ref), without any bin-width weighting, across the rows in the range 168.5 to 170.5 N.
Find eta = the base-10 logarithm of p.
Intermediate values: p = 2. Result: 0.3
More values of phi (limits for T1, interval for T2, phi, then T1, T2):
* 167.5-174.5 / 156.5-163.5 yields -0.006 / 3.03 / 3.07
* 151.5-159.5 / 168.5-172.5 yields 0.021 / 3.15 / 3.01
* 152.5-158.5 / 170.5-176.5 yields 0.019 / 3.15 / 3.02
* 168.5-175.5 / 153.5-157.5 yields -0.017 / 3.03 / 3.15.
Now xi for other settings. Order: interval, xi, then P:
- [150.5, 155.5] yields 13.6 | 22.9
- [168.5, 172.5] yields 13.1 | 20.4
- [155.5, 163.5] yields 13.4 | 21.7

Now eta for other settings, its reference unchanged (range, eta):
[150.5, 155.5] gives 0.7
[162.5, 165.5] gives 0.5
